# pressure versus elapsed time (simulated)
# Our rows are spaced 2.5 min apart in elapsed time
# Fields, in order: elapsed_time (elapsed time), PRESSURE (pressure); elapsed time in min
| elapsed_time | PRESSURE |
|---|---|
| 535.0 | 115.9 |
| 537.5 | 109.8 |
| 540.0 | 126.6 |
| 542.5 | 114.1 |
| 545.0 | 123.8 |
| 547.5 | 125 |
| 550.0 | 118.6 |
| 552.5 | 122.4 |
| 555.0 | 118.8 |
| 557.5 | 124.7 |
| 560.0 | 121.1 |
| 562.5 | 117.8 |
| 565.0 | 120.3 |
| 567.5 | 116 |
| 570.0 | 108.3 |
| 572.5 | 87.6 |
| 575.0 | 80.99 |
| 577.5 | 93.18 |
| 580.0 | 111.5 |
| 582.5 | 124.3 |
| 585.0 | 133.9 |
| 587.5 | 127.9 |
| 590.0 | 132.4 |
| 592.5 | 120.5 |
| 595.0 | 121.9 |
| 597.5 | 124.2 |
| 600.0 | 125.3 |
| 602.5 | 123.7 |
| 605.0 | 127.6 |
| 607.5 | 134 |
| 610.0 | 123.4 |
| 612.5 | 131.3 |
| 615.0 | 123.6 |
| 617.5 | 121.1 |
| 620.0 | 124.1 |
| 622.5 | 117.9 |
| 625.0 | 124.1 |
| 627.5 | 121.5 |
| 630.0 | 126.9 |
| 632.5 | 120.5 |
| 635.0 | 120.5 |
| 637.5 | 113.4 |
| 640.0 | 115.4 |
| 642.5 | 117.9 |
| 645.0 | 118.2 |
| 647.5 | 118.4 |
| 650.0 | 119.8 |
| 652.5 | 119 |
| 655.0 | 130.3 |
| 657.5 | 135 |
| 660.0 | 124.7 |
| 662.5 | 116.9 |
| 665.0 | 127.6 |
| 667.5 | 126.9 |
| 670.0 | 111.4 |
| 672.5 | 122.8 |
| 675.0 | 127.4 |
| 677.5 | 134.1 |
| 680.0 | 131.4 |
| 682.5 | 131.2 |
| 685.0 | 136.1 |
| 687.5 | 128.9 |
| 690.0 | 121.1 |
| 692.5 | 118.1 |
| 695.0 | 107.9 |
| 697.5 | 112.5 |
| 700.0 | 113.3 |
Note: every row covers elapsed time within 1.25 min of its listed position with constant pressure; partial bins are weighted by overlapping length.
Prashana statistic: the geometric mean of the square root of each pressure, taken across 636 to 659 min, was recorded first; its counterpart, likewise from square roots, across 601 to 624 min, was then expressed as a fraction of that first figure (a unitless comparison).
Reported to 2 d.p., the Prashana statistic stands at 1.02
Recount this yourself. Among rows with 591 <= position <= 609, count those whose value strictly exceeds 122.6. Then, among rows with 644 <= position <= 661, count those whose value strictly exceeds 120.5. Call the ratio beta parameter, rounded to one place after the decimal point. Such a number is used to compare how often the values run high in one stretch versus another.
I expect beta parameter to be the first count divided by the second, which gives 1.7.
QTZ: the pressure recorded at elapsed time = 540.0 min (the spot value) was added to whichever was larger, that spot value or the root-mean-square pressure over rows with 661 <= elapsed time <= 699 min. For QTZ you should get 253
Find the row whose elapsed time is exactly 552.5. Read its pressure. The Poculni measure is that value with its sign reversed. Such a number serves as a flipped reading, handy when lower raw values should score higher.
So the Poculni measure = -122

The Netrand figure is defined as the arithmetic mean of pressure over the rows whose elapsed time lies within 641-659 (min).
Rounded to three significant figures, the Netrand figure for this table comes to 123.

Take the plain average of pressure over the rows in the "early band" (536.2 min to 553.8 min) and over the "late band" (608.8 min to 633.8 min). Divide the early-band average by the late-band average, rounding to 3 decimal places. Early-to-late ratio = 0.972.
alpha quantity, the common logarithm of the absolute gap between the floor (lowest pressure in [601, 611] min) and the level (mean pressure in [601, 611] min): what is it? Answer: 0.58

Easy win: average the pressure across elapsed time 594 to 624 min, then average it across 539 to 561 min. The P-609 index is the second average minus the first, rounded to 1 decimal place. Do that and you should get -3.2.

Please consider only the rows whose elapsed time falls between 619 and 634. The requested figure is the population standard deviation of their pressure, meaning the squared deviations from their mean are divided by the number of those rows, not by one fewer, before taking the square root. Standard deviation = 2.9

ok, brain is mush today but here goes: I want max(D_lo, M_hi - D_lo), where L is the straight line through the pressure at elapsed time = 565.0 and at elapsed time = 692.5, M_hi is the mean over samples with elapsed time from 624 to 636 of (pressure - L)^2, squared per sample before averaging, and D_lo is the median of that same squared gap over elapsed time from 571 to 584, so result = 724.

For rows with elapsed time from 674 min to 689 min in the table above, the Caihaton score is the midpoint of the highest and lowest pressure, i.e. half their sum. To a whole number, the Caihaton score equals 132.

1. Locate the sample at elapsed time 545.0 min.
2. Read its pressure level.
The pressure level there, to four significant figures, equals 123.8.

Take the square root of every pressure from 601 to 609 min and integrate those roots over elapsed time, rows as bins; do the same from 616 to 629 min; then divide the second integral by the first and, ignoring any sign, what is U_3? 1.6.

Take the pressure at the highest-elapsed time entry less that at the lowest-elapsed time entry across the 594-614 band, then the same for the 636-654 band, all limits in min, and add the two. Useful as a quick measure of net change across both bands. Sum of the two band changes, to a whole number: 15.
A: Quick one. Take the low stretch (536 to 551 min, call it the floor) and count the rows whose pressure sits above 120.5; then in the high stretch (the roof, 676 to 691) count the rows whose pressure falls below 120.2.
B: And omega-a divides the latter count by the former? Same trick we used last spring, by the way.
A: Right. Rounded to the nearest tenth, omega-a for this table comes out 0.0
